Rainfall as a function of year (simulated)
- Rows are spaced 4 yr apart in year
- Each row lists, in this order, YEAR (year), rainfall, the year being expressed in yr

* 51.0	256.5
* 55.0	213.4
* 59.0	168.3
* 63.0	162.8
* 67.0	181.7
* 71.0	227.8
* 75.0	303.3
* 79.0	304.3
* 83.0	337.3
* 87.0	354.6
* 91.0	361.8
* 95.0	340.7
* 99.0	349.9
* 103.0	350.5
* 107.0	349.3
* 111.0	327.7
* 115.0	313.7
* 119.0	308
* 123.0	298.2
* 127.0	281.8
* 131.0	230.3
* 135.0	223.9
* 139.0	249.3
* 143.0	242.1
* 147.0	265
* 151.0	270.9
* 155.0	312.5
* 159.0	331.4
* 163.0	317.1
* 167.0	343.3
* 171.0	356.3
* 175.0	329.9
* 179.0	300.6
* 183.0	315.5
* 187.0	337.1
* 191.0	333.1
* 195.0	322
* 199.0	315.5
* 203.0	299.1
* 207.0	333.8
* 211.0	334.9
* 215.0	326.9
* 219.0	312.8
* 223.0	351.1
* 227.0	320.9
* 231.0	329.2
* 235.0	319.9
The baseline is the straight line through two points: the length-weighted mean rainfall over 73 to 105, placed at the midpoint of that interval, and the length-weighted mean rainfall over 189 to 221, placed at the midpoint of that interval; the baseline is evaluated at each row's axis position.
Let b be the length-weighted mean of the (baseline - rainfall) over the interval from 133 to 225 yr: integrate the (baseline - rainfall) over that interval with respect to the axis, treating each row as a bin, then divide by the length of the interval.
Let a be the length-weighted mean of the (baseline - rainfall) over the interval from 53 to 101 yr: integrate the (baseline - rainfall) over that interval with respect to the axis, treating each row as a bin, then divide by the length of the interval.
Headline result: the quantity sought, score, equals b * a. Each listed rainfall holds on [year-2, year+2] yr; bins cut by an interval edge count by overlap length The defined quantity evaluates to 1023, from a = 63.9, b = 16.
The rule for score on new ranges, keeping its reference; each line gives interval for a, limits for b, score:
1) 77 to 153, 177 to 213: 72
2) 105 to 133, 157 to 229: -93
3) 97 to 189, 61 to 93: 1567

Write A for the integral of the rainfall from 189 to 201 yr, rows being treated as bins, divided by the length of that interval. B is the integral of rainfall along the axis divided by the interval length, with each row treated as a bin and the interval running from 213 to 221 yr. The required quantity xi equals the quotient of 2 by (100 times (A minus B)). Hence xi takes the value 0.0054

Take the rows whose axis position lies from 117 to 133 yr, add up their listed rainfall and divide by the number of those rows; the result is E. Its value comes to 280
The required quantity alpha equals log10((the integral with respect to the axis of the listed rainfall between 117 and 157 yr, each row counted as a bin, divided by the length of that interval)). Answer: 2.43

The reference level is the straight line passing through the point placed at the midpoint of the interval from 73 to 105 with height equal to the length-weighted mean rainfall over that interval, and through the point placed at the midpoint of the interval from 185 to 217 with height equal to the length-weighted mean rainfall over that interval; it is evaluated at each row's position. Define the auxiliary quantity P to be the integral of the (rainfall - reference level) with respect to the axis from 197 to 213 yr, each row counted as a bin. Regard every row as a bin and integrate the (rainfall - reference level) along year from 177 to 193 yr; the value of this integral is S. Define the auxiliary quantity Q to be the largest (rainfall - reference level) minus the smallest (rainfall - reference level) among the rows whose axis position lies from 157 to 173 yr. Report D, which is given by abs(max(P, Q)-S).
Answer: 128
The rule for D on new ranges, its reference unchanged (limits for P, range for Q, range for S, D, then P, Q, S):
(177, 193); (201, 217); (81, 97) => 136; -88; 37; 173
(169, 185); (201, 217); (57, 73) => 2522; -38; 37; -2485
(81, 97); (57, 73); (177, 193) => 261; 173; 66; -88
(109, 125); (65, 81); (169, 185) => 162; -364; 124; -38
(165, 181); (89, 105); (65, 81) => 1431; 66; 21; -1365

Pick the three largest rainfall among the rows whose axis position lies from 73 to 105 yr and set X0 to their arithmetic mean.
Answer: 356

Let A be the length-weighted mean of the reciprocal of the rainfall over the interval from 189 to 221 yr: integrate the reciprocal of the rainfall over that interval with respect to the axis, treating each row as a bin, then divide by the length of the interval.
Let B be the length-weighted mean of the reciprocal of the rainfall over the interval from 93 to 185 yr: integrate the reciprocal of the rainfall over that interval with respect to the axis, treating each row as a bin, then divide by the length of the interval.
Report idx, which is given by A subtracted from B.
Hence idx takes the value 0.0002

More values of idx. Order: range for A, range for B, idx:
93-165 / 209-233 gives -0.0004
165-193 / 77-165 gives 0.0003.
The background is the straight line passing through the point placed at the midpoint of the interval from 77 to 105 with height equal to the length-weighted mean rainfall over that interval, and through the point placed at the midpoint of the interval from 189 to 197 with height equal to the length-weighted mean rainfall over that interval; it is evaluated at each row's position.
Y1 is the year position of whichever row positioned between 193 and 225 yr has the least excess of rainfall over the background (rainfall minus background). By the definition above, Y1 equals 203.0 yr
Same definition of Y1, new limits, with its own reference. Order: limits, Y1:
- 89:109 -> 95.0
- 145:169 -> 147.0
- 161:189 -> 179.0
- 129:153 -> 135.0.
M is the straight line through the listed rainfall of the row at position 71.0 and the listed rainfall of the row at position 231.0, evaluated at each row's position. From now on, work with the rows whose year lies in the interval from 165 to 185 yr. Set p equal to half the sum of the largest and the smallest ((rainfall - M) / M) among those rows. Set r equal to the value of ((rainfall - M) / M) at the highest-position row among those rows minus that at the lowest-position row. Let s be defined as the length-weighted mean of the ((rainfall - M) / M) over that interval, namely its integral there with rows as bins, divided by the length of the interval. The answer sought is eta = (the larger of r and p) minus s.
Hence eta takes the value 0.00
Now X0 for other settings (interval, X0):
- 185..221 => 335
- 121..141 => 276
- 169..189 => 341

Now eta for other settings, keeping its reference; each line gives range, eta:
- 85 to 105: 0.01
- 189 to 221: 0.00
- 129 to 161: 0.34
